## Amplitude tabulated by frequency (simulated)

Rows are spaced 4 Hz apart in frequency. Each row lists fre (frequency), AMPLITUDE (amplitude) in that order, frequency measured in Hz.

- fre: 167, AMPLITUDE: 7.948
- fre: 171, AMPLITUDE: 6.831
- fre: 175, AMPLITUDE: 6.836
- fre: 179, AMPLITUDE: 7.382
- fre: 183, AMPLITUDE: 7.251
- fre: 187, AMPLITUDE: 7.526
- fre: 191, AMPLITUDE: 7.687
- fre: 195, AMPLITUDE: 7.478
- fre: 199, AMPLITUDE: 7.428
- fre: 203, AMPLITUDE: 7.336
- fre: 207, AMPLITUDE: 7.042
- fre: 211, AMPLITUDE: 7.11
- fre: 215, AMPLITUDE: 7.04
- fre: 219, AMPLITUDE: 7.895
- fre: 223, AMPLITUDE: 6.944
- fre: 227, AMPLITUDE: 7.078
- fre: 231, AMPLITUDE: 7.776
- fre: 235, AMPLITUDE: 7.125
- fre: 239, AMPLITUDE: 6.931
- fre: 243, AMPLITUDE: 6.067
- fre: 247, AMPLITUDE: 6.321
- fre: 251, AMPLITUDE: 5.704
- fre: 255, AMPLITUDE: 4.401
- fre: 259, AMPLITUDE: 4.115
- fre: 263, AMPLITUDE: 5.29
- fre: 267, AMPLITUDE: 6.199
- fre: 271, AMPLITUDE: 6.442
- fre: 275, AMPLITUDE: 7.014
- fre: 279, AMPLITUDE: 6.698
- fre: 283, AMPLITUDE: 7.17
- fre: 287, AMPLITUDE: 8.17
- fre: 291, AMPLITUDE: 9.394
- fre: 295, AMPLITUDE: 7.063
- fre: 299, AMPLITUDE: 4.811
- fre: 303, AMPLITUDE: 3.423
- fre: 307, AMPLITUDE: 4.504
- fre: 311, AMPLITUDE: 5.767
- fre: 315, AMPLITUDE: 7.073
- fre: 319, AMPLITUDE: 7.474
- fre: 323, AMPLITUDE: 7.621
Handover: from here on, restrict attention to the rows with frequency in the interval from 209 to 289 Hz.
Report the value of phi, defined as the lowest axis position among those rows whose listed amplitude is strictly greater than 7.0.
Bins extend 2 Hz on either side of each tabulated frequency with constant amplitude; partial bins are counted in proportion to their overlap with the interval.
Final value 211 Hz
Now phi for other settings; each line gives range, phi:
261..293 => 275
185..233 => 187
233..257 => 235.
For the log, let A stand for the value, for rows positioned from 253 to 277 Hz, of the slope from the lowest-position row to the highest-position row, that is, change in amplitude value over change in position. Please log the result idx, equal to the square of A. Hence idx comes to 0.02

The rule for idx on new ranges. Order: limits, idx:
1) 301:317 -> 0.09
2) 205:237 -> 0.00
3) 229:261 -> 0.02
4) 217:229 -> 0.01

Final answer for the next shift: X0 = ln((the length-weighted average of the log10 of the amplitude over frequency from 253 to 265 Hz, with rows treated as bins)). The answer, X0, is -0.41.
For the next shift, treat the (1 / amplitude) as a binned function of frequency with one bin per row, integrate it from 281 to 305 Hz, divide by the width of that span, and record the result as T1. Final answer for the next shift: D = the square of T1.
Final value 0.028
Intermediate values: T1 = 0.168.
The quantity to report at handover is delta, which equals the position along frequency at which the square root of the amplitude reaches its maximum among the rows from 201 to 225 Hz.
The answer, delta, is 219 Hz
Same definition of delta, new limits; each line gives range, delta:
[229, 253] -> 231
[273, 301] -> 291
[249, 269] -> 267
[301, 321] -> 319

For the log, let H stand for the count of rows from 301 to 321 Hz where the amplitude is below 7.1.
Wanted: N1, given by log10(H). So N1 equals 0.60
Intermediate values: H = 4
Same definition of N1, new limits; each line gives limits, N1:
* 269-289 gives 0.48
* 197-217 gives 0.30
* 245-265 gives 0.70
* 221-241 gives 0.48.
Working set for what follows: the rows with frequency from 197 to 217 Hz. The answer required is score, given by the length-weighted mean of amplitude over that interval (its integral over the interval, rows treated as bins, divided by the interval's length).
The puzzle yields 7.2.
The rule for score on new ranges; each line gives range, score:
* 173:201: 7.4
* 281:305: 6.7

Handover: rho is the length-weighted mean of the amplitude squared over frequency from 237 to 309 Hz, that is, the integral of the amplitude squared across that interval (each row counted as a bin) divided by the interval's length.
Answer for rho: 39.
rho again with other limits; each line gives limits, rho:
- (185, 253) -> 51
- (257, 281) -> 36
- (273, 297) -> 58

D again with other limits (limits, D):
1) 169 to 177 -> 0.021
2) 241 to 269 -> 0.036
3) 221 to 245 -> 0.021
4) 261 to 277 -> 0.026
